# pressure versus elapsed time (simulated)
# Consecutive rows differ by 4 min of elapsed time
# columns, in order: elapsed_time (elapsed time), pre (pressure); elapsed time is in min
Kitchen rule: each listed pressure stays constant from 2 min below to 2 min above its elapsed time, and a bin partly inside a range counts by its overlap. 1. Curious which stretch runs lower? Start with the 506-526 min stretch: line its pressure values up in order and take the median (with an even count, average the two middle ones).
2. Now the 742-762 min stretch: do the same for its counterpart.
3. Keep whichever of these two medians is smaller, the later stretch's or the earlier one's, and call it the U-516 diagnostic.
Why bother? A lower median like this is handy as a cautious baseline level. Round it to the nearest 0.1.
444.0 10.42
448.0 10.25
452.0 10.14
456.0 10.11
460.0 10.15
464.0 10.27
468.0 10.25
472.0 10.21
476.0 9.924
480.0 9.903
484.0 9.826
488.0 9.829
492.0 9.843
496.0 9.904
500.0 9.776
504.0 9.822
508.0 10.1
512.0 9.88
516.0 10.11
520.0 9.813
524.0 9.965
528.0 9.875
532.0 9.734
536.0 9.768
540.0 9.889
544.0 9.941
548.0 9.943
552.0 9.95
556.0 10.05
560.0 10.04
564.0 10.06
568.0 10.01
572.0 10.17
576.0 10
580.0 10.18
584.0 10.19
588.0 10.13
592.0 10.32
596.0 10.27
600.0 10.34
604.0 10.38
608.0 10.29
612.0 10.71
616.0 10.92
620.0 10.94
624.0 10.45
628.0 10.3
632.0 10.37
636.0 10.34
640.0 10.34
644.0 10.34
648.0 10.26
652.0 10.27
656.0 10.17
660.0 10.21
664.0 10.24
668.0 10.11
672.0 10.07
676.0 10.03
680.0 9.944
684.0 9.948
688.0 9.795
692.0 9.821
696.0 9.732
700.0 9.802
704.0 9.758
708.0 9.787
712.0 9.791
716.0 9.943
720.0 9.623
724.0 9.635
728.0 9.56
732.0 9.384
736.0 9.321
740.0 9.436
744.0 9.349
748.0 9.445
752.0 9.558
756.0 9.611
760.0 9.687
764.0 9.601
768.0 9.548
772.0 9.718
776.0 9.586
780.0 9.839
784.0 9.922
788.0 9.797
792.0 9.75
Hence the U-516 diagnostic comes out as 9.6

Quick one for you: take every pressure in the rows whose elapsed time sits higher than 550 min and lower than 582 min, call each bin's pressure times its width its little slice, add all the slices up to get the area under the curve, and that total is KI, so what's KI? 322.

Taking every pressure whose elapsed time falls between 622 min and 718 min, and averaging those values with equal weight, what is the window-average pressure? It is 10.1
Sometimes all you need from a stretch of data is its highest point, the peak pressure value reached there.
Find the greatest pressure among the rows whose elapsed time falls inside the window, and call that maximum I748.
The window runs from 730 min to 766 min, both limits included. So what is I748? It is 9.687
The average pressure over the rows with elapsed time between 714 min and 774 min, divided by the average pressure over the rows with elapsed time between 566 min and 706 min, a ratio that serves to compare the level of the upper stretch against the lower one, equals 0.94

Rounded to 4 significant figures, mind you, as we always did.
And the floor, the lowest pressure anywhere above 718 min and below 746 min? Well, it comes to 9.321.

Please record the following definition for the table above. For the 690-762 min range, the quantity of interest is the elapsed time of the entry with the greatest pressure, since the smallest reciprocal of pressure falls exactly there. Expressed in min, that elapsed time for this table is 716.0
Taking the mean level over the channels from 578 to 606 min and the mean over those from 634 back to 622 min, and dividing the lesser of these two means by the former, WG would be 1.00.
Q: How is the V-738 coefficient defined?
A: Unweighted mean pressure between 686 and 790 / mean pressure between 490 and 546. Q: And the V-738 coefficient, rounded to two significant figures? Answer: 0.98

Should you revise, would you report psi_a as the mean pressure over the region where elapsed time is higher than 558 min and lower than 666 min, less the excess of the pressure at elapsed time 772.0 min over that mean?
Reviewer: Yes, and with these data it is 10.9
